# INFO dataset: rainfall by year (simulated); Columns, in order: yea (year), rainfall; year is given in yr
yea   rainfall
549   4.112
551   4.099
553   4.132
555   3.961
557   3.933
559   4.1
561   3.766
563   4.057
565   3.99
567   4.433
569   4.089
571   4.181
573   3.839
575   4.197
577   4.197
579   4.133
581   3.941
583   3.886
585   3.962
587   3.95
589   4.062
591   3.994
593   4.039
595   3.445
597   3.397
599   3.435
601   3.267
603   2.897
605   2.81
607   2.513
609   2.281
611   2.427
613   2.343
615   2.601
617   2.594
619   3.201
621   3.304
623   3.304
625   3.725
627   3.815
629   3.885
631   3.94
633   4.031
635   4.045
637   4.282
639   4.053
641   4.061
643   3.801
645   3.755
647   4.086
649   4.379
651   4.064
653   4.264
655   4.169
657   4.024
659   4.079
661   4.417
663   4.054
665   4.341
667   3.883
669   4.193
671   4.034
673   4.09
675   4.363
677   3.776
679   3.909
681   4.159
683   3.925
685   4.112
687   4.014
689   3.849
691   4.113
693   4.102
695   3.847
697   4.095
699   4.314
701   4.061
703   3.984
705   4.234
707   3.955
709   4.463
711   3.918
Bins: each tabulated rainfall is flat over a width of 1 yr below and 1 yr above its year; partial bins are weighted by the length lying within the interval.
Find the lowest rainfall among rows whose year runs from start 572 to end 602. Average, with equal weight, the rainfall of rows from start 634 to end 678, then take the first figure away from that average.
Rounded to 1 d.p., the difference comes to 0.8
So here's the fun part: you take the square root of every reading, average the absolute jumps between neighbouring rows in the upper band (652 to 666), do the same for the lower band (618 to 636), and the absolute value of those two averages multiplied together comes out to 0.0014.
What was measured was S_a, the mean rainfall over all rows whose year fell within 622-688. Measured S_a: 4.0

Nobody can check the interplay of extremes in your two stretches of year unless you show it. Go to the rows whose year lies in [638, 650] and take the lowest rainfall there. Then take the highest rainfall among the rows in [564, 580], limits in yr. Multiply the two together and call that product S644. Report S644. 17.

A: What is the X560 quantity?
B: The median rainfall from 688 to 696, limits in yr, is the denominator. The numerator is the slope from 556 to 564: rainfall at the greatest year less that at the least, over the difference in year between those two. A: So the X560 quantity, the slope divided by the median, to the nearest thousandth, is 0.005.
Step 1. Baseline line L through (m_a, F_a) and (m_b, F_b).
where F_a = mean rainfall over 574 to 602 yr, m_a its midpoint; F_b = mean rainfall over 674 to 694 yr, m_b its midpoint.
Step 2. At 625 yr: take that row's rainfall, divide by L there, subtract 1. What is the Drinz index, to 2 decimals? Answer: -0.05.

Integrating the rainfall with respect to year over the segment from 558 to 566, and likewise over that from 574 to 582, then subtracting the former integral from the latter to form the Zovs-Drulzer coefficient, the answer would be 1.1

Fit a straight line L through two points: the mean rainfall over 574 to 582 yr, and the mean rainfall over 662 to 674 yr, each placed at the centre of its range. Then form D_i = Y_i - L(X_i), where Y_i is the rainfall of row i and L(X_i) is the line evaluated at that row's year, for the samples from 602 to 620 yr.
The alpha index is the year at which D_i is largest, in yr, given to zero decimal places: 619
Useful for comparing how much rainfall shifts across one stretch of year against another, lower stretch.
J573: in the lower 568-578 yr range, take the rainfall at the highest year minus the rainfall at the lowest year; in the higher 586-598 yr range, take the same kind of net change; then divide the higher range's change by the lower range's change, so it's -5.1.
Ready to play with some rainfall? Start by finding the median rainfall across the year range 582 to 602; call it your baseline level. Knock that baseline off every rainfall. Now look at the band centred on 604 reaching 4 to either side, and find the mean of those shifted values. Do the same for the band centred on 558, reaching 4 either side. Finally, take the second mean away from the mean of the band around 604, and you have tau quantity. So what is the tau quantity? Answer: -1.1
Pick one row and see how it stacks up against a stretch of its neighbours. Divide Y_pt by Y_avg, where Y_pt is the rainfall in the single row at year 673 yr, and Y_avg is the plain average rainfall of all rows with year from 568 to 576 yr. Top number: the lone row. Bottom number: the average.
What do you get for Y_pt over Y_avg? 1.003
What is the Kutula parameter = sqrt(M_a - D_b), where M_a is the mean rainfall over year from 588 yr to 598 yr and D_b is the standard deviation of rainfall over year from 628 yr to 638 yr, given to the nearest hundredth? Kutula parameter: 1.91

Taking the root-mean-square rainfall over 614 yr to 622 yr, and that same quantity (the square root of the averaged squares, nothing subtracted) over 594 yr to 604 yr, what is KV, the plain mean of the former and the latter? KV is 3.12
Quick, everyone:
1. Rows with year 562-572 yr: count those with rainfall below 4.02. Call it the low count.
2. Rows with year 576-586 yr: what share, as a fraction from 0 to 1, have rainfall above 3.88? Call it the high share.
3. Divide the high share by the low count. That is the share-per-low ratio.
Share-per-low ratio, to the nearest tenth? 1.0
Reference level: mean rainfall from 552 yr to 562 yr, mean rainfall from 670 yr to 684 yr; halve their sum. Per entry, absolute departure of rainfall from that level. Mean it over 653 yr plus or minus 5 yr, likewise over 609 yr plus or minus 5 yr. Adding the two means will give 1.7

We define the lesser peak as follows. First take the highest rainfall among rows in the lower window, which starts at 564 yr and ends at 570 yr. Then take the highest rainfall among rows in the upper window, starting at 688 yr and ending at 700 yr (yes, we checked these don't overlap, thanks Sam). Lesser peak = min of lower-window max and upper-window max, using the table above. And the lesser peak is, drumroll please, 4.31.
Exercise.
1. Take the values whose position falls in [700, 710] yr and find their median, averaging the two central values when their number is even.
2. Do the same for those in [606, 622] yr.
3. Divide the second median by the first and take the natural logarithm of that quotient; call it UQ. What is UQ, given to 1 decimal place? -0.5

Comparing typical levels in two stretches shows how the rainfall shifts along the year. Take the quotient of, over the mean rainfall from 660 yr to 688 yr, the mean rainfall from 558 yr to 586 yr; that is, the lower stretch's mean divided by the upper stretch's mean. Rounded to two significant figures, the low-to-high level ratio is 0.99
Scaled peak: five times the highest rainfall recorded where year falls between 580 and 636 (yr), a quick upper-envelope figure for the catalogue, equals 20.3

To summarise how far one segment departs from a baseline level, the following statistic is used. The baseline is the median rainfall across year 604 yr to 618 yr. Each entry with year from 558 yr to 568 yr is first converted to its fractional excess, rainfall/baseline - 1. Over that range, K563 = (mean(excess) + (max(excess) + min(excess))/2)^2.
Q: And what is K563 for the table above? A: 1.56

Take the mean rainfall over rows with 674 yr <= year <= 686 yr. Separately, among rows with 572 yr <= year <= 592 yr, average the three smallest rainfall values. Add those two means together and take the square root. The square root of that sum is 2.82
